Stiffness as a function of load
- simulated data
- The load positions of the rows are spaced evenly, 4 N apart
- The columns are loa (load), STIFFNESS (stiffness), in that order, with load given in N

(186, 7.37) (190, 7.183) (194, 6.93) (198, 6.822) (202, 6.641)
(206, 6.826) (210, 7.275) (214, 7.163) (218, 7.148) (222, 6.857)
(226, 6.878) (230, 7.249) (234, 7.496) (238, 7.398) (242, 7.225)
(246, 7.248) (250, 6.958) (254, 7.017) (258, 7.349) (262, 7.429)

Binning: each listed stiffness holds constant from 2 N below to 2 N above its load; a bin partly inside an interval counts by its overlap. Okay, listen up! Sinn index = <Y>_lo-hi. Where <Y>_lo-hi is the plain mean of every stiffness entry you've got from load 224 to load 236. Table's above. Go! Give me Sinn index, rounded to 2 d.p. 7.21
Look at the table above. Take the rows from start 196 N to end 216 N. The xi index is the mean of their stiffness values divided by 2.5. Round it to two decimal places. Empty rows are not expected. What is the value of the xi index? 2.78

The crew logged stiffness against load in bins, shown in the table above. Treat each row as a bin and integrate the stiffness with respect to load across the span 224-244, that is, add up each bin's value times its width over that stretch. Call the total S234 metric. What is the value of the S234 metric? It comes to 145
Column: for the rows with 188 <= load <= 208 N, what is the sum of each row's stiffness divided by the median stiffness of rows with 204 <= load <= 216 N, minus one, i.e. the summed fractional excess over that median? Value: -0.20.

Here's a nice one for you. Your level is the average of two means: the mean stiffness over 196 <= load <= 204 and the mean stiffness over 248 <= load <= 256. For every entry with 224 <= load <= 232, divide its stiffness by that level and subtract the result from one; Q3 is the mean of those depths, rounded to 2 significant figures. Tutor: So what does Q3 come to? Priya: -0.030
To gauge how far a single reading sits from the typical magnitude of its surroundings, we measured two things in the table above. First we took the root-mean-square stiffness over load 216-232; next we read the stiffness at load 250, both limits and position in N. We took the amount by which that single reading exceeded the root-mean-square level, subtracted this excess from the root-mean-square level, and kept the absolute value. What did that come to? 7.11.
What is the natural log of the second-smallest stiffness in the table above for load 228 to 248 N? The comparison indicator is 1.98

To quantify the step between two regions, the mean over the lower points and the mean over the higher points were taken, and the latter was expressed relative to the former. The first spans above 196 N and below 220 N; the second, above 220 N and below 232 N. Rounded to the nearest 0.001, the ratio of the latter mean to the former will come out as 1.002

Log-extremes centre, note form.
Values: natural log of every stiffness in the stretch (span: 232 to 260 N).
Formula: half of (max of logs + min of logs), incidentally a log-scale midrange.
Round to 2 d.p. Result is 1.98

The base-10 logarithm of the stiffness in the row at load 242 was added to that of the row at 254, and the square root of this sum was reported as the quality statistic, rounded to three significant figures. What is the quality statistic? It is 1.31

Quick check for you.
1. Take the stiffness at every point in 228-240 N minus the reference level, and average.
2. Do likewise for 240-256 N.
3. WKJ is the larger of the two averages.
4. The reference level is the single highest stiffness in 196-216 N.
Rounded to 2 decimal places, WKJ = 0.11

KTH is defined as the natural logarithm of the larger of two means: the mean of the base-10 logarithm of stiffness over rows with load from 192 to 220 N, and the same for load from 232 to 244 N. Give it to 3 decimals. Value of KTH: -0.142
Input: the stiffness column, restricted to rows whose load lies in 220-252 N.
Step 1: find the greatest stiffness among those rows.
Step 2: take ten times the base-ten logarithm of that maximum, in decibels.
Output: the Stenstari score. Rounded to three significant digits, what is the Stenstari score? 8.75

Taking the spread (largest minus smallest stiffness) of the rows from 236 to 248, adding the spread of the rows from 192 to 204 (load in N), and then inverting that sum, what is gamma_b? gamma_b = 2.16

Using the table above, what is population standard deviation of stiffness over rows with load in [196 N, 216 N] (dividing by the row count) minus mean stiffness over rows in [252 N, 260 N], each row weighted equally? -6.95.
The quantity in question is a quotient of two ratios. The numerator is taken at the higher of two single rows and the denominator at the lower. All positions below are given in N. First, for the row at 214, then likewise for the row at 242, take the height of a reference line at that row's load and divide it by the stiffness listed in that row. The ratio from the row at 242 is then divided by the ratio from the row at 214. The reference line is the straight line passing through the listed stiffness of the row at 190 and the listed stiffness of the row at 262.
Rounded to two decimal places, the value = 1.00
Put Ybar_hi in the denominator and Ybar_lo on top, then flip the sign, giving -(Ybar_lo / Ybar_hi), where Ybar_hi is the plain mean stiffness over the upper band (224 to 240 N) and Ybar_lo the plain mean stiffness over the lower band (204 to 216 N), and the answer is -0.977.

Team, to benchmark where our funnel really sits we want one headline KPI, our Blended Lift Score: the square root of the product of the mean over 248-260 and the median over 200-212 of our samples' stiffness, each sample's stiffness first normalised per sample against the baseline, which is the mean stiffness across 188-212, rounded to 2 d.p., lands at 1.00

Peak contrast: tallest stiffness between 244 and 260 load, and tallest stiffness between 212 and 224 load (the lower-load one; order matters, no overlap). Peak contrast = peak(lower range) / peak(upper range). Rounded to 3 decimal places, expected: 0.975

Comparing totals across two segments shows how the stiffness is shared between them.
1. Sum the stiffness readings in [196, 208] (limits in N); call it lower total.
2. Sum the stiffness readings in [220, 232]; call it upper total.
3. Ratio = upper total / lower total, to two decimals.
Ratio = 1.03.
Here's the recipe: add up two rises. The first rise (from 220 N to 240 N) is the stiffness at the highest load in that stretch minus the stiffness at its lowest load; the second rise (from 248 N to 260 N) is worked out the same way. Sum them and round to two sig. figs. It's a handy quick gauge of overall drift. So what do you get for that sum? 0.93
